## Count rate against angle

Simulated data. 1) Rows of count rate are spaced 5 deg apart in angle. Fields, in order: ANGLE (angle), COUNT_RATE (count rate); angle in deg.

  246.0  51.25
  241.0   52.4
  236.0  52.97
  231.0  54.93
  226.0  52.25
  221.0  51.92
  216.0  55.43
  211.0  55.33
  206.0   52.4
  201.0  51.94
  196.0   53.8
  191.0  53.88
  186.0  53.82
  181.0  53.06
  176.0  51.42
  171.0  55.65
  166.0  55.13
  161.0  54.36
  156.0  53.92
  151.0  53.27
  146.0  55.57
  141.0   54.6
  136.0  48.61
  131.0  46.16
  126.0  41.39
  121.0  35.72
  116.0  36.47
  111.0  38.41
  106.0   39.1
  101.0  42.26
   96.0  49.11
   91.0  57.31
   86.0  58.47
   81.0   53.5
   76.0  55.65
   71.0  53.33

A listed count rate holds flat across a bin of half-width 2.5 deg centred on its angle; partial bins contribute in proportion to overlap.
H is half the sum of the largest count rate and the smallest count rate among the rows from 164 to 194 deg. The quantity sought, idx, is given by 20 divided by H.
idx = 0.374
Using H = 53.5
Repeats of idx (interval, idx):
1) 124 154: 0.413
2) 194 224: 0.373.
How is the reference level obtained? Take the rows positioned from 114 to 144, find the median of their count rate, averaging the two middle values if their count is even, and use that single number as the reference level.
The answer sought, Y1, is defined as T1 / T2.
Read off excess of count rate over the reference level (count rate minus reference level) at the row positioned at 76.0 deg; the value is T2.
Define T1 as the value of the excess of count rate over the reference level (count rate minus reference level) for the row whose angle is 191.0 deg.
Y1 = 0.85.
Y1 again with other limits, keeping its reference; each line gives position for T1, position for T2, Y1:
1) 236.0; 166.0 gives 0.81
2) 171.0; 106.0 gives -2.54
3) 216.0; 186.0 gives 1.16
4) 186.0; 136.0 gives 2.08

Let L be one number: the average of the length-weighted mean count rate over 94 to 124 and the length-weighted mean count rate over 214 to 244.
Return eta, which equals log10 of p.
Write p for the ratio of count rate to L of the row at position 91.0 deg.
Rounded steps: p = 1.23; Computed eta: 0.09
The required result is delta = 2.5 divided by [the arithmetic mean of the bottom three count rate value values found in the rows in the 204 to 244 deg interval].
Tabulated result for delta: 0.0479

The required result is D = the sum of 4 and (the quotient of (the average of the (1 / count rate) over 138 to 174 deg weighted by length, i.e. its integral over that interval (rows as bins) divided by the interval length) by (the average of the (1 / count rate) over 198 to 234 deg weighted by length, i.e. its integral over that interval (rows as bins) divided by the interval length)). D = 4.98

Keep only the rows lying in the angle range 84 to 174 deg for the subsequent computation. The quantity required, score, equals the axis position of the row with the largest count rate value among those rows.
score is 86.0 deg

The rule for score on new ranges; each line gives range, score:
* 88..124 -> 91.0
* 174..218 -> 216.0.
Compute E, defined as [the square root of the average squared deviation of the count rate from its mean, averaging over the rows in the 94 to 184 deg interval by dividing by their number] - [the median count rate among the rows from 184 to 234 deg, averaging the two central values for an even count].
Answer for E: -46.8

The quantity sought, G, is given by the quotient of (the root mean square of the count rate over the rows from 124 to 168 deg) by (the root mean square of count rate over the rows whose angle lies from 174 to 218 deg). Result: 0.97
